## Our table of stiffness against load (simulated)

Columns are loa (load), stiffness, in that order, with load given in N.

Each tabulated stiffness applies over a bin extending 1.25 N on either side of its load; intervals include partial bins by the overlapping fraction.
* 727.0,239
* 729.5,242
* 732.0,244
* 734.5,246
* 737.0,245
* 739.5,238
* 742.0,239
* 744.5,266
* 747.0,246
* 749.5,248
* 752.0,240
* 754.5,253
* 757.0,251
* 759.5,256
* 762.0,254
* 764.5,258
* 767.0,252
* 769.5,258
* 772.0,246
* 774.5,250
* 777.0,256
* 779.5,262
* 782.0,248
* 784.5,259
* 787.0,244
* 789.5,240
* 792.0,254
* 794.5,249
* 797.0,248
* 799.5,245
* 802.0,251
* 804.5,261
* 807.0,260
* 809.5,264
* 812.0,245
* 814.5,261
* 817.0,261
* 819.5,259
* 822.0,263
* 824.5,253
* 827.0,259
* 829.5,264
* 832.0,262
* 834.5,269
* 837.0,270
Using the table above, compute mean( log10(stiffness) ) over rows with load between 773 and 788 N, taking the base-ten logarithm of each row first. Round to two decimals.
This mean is 2.40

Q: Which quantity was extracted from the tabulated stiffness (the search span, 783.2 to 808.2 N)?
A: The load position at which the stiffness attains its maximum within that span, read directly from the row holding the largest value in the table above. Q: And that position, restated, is 804.5 N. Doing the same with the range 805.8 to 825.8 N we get 809.5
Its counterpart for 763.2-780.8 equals 779.5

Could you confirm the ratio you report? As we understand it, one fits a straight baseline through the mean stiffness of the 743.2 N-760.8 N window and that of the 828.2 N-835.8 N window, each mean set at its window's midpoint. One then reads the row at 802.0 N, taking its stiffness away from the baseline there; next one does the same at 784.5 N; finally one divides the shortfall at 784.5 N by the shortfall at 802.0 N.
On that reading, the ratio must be -0.2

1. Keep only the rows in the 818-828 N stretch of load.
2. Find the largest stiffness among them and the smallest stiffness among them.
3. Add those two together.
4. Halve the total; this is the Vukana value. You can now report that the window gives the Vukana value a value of 258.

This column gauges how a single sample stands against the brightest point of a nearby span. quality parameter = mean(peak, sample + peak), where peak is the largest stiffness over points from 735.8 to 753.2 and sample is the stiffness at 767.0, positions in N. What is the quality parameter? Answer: 392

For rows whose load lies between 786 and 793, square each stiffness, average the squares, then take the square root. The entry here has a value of 246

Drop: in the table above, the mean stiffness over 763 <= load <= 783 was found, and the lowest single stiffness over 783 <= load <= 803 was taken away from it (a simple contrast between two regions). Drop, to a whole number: 14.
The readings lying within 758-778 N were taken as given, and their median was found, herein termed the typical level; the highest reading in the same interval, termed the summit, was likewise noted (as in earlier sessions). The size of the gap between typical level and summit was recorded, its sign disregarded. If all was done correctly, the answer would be 3.0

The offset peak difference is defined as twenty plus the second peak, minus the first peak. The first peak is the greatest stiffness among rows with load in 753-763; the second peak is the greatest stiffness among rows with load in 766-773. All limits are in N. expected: 22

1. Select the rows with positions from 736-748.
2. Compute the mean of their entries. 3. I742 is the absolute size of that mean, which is 247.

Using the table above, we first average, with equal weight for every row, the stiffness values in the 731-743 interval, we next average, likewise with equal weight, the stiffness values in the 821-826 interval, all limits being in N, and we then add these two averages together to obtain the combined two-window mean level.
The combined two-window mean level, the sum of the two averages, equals 500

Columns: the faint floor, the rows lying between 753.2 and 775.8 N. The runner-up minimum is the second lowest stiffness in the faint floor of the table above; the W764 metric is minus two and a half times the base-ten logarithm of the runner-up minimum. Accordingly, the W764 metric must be -5.99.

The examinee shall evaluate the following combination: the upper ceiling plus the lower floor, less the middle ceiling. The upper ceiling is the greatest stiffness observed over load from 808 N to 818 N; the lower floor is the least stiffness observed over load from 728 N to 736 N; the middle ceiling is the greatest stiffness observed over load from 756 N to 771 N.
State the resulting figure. 248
